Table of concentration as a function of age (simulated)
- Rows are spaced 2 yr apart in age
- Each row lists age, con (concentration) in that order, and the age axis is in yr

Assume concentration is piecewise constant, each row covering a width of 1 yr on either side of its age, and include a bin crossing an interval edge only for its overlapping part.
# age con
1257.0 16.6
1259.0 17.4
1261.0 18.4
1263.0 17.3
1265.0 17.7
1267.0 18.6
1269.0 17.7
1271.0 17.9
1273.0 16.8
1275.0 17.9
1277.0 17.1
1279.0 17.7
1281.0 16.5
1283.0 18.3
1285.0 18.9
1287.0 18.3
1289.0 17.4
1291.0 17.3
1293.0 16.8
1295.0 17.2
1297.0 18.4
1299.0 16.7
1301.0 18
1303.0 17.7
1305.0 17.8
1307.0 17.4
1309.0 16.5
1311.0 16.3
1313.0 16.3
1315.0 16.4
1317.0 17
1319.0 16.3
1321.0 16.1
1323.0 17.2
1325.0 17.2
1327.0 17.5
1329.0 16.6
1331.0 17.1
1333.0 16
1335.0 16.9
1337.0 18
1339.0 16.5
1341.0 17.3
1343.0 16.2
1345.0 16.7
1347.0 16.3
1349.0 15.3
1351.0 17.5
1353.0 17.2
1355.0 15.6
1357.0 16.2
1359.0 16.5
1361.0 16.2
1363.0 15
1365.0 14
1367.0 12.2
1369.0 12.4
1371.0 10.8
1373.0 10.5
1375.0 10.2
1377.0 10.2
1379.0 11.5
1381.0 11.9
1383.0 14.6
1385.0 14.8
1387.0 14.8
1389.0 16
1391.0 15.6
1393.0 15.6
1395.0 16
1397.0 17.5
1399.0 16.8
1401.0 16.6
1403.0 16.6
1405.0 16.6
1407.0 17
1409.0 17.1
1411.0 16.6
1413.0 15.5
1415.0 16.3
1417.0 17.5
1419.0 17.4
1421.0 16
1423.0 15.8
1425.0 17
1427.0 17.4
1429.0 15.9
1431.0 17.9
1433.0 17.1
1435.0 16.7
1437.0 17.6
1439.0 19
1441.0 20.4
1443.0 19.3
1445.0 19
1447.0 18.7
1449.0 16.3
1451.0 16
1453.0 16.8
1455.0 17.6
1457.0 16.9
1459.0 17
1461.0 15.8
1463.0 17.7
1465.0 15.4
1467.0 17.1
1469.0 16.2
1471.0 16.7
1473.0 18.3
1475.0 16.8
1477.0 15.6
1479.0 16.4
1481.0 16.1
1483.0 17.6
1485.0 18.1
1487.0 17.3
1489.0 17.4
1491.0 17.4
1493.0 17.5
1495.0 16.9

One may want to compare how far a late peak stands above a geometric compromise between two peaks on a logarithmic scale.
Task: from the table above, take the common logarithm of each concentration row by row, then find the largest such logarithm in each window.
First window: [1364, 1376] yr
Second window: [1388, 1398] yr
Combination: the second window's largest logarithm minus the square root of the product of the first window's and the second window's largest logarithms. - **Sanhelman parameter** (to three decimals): 0.049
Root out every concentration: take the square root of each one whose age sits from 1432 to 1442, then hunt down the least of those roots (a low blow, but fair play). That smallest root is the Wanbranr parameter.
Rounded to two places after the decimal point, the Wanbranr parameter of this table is 4.09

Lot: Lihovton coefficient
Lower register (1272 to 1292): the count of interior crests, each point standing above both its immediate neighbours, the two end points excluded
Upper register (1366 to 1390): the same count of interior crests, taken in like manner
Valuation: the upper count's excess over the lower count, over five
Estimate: -0.40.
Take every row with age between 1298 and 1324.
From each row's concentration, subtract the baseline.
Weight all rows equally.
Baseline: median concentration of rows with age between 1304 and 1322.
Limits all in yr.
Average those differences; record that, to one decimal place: 0.5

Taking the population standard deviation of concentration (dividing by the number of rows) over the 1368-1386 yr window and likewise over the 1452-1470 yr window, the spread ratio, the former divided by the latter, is 2.3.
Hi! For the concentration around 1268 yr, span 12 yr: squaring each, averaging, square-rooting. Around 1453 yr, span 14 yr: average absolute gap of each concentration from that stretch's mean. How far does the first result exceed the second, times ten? 170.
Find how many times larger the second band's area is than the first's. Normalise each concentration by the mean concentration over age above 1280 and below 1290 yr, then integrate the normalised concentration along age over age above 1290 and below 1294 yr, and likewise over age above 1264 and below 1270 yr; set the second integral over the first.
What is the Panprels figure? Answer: 1.6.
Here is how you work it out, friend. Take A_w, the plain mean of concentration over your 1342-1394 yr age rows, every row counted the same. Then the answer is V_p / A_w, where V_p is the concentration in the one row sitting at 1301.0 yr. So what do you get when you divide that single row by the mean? 1.25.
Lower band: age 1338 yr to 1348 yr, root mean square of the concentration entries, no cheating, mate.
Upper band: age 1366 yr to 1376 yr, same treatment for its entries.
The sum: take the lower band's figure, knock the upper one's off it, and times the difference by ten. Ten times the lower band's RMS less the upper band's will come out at 53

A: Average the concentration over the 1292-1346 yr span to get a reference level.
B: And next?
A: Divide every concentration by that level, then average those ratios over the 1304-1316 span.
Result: 0.99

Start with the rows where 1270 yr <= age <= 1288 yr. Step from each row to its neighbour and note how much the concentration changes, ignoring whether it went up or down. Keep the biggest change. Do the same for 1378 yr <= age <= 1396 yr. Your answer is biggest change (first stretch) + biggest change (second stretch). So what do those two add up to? 4.50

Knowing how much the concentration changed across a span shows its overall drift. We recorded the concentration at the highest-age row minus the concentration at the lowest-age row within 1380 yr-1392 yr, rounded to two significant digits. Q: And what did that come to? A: 3.7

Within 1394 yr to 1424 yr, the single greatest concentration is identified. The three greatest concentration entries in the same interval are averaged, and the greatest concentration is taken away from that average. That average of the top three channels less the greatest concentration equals -0.033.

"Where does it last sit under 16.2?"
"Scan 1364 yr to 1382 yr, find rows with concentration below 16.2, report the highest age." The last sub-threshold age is 1381.0 yr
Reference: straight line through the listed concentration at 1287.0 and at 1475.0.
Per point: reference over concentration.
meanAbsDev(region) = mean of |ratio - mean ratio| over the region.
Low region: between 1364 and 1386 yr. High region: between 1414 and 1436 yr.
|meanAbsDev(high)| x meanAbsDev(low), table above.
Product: 0.0061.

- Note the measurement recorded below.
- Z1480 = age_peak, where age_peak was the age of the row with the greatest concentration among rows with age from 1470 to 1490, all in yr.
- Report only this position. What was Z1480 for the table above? 1473.0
